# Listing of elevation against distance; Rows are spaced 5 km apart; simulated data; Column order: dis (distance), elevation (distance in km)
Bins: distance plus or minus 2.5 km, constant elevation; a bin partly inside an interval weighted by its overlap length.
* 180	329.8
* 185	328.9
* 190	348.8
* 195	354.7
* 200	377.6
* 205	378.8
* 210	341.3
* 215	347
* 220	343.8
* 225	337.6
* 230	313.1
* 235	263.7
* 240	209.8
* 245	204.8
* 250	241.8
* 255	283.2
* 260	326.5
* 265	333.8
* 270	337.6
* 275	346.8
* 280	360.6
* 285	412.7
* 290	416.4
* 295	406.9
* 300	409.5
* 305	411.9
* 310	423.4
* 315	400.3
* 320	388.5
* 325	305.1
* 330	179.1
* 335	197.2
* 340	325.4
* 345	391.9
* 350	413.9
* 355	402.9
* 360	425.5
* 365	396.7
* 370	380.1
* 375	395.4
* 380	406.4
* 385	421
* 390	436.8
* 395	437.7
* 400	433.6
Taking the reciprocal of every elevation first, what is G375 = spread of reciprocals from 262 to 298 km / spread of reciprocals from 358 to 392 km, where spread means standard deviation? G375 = 2.2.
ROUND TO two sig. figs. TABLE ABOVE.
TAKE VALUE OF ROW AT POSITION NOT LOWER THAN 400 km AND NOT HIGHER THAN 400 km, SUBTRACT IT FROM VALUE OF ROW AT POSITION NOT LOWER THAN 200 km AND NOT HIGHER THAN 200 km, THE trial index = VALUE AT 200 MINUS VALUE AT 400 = -56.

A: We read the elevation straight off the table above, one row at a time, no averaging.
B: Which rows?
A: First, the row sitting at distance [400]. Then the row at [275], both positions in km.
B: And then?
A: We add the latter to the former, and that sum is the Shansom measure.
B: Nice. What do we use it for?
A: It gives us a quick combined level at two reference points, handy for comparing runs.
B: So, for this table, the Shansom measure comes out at 780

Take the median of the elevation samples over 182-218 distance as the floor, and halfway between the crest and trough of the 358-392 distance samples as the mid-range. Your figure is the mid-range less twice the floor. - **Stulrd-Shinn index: -289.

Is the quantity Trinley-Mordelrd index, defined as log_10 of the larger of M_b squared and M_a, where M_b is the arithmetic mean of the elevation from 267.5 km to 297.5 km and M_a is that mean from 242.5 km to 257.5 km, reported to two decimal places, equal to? 5.16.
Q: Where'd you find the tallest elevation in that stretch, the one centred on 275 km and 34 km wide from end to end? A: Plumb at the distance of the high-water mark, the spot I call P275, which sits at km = 290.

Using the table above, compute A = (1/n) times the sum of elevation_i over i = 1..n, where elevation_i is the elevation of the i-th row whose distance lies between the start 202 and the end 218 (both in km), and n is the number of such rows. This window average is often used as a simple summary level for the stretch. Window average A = 356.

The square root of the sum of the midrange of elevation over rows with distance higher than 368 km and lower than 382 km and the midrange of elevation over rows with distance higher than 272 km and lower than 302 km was 28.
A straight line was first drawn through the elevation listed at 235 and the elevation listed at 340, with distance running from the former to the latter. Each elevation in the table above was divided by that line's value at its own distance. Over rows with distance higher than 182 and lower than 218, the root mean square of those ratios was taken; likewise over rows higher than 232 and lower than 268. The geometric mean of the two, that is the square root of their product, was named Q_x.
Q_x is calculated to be 1.20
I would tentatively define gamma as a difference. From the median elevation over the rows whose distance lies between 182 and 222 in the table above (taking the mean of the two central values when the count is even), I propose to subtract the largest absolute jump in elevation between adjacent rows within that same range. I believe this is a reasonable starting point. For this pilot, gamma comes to 310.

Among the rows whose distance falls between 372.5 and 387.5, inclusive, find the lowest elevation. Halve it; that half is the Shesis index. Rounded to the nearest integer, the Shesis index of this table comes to 198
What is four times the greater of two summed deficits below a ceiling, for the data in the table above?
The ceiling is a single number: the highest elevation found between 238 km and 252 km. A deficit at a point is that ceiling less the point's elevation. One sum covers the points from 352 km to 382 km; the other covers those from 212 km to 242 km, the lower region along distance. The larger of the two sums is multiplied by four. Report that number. -1457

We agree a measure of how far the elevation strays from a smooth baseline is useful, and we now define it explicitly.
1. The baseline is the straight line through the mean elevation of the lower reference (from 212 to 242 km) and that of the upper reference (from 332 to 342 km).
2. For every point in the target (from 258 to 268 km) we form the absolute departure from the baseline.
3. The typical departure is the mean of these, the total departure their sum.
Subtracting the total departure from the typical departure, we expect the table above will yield -41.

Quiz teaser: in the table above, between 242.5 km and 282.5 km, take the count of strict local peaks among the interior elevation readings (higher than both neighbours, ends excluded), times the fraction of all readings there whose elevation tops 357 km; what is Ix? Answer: 0.0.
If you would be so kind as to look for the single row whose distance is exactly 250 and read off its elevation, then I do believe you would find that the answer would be 241.8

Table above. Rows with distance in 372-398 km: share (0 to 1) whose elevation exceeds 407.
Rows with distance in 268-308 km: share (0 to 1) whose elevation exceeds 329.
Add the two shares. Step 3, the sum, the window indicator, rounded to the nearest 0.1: 1.6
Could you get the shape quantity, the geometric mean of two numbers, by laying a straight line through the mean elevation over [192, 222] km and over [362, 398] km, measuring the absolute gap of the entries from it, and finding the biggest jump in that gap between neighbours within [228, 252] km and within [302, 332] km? 84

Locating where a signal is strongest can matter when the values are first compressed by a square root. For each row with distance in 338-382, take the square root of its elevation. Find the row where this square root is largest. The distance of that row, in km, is 360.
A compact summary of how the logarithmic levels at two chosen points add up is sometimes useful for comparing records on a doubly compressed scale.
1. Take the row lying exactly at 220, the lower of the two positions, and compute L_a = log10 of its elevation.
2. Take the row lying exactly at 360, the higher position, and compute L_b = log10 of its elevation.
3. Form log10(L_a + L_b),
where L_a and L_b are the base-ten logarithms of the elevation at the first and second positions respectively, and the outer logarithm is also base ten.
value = 0.713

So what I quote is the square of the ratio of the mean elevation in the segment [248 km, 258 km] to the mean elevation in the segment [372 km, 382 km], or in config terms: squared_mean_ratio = 0.4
